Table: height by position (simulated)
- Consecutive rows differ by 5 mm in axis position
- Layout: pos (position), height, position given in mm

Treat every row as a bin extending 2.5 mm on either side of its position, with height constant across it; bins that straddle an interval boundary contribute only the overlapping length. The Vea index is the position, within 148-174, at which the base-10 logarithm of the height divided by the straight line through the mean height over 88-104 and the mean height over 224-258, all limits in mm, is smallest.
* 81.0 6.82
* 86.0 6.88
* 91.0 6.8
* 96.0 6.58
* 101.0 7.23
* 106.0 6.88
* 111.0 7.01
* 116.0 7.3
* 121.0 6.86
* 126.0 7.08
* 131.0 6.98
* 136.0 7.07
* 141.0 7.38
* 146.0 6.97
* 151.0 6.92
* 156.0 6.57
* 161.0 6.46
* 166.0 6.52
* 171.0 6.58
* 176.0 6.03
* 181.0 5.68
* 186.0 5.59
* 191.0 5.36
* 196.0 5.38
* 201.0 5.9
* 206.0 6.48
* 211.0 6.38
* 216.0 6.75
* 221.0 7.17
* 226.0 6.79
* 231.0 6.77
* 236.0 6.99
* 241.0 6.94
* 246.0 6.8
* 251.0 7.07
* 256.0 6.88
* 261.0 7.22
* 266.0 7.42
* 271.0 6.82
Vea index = 161.0 mm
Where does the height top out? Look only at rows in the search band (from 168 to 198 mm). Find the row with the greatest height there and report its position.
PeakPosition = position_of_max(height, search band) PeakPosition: 171.0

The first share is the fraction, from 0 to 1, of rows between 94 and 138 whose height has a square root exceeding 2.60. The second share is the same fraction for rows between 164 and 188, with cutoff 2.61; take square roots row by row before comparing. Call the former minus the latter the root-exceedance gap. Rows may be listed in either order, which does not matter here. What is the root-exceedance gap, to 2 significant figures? 0.89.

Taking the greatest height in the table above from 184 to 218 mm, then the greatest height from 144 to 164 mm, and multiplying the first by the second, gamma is 47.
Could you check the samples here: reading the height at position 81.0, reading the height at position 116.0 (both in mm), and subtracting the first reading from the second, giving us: 0.48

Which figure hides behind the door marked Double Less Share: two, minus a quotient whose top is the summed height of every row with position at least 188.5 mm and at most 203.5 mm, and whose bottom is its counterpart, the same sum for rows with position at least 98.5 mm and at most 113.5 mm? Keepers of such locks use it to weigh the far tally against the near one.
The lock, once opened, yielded 1.21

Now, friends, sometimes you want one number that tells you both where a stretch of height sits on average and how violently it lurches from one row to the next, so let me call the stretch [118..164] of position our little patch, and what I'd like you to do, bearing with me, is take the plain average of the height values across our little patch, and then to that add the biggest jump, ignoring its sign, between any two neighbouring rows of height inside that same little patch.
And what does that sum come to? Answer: 7.33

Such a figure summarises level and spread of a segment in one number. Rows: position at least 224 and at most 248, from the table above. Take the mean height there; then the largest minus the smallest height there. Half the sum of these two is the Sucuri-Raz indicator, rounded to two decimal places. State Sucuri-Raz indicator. 3.54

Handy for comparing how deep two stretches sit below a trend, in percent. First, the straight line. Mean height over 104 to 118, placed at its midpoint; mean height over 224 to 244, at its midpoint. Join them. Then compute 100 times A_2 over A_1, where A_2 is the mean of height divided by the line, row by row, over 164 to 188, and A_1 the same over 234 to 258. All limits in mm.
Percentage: 86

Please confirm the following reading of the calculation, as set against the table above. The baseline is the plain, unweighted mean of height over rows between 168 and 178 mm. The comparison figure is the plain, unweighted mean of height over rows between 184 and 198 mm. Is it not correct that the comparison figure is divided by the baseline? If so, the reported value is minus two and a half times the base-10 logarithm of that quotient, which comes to 0.16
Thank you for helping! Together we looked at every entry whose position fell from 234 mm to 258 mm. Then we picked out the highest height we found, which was 7.07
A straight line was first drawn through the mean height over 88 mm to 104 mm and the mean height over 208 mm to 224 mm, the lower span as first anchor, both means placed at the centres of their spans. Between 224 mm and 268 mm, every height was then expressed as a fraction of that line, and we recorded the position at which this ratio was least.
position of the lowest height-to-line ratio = 231.0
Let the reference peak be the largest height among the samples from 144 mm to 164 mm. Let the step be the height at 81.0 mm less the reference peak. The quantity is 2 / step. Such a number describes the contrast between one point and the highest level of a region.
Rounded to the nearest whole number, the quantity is -13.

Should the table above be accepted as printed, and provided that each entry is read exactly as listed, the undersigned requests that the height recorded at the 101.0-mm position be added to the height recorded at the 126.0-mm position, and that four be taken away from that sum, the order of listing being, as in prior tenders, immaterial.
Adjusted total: 10.3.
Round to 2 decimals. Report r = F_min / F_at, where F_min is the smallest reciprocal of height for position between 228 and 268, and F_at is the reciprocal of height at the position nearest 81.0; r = 0.92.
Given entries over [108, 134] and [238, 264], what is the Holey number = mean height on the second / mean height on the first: 0.99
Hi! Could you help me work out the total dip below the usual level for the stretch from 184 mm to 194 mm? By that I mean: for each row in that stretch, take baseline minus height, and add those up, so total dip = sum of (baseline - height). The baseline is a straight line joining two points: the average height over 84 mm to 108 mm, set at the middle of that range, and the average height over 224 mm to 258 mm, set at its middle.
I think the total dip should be 2.8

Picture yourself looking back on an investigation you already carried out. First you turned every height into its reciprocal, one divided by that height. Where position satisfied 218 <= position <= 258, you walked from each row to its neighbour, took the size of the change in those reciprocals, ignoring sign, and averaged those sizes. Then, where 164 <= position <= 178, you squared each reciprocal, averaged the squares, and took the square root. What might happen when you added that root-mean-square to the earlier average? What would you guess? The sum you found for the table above 0.161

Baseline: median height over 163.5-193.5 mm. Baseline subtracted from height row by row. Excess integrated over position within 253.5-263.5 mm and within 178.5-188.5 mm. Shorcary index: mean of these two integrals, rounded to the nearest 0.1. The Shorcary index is 4.9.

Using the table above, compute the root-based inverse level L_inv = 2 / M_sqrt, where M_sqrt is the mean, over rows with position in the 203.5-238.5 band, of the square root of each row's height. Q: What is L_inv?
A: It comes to 0.769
